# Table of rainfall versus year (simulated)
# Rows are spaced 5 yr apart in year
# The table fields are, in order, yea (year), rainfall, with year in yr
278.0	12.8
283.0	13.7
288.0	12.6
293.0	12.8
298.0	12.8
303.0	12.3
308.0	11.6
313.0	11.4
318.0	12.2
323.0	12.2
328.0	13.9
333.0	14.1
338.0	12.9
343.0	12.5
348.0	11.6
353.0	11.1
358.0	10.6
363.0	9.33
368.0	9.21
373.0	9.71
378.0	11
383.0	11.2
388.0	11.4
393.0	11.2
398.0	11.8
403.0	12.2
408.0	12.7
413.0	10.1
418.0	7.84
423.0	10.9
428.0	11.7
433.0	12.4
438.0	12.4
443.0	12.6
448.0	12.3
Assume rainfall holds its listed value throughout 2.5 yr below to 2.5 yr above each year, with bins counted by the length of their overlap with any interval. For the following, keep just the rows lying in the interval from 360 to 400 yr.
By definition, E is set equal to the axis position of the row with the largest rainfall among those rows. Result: 398.0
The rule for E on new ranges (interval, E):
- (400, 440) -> 408.0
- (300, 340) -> 333.0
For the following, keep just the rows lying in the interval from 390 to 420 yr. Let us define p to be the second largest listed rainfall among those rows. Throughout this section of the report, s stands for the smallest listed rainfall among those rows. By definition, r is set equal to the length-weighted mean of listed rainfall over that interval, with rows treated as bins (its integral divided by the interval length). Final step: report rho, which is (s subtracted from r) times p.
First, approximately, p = 12.2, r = 11.0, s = 7.84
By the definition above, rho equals 39.0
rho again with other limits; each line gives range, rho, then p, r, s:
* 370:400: 14.8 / 11.4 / 11.0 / 9.71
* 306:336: 16.5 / 13.9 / 12.6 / 11.4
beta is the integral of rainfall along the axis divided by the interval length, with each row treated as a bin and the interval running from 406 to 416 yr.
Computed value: 11.2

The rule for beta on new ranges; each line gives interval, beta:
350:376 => 10.0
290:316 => 12.2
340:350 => 12.1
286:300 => 12.7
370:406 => 11.2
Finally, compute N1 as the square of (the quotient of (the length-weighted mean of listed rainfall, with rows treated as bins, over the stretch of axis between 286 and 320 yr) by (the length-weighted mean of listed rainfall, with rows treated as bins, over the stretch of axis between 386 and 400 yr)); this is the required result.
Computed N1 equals 1.14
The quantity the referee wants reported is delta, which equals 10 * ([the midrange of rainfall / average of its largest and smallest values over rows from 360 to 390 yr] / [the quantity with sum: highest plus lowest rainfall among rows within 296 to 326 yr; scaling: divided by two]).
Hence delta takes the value 8.5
